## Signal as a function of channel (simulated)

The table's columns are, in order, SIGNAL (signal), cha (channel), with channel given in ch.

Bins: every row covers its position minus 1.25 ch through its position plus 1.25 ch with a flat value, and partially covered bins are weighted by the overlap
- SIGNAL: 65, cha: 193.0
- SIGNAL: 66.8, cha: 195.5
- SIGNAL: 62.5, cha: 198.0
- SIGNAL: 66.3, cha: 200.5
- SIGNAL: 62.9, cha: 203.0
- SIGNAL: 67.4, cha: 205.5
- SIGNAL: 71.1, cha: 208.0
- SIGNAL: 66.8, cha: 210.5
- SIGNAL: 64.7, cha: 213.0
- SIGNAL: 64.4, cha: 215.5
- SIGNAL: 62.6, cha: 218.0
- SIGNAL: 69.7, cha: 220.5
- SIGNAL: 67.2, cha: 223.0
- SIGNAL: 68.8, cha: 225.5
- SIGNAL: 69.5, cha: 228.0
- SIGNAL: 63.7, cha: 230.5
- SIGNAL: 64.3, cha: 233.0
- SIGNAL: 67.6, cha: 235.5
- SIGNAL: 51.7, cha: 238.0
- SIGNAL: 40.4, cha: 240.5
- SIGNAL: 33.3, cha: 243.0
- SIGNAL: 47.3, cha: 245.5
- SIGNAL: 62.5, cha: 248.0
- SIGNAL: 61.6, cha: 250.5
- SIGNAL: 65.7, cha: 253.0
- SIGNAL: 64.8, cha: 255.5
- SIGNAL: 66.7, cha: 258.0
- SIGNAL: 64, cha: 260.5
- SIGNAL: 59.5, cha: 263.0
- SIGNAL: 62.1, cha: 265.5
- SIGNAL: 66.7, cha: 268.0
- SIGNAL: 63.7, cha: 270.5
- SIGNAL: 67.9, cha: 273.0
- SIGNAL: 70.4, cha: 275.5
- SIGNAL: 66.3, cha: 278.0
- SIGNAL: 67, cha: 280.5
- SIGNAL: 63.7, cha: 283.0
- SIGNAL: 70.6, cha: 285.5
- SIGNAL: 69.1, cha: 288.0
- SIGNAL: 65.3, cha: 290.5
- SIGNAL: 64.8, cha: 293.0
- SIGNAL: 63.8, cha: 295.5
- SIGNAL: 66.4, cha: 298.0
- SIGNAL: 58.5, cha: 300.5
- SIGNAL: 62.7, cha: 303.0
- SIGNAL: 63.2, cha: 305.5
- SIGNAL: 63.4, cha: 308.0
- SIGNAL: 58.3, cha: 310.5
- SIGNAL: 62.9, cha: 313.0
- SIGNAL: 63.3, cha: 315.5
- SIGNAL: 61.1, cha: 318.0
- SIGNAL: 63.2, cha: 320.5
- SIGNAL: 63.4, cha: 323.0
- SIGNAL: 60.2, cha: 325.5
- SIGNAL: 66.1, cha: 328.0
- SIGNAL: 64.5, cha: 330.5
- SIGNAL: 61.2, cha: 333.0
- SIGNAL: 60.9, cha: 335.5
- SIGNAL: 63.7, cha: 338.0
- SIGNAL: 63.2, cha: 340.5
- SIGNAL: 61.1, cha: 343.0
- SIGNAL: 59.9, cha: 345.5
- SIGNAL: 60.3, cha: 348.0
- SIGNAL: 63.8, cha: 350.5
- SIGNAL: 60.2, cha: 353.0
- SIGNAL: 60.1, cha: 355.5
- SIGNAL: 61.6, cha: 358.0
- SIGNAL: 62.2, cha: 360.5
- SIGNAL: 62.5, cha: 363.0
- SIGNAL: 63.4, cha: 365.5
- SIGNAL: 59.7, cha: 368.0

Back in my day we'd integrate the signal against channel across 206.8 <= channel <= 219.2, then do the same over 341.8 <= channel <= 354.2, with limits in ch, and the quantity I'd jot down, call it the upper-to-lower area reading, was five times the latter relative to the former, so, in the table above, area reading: 4.63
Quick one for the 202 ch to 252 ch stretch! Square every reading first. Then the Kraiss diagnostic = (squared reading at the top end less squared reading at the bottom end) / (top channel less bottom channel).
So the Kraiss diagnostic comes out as -3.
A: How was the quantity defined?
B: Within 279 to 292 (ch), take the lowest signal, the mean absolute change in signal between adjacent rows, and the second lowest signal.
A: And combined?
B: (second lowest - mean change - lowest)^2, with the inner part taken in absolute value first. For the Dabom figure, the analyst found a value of 5.2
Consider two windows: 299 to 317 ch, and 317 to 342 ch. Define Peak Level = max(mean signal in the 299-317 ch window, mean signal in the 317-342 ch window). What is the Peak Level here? 63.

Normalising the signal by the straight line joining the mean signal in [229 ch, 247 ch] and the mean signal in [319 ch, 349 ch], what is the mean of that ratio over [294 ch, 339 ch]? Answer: 1.03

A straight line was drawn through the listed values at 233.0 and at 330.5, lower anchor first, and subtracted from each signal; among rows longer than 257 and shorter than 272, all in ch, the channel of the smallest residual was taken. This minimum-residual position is 263.0 ch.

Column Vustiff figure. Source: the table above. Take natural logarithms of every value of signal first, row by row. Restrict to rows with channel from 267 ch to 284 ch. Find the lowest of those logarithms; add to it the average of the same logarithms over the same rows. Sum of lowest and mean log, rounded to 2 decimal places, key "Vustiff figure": 8.35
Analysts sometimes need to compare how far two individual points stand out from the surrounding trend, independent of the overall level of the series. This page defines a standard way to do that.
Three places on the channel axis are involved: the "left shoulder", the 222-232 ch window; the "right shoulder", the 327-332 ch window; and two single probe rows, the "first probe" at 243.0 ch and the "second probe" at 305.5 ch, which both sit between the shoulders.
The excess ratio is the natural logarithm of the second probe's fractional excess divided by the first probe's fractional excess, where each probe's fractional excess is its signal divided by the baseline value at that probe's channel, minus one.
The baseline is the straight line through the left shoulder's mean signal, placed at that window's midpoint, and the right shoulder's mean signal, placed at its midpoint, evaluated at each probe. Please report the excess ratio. -2.6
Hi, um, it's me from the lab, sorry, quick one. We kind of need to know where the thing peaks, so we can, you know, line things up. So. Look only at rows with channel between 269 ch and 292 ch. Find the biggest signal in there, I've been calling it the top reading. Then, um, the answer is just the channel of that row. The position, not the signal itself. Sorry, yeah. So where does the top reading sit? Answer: 285.5 ch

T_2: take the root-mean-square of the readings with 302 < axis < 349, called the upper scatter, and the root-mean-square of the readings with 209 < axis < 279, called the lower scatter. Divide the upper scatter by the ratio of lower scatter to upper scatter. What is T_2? 62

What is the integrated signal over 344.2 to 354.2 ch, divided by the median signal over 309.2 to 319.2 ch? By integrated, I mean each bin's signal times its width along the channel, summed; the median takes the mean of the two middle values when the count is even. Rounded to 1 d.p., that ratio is 9.8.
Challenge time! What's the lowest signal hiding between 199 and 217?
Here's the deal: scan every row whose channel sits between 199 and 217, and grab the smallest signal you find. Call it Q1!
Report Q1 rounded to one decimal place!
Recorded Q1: 62.9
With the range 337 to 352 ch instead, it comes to 59.9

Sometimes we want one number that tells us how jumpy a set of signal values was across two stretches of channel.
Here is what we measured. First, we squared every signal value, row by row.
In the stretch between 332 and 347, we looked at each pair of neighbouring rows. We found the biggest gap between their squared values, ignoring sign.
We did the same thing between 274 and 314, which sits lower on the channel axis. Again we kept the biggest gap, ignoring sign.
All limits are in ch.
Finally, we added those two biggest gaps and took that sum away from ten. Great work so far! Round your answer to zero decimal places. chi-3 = -1326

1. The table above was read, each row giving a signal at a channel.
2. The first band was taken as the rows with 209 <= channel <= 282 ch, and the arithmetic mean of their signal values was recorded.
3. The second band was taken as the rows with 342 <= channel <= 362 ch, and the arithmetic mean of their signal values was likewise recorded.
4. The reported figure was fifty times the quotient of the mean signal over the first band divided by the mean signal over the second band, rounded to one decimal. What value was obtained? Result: 51.1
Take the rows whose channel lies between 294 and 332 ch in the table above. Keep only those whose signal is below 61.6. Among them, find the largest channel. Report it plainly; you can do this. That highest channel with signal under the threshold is 325.5 ch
